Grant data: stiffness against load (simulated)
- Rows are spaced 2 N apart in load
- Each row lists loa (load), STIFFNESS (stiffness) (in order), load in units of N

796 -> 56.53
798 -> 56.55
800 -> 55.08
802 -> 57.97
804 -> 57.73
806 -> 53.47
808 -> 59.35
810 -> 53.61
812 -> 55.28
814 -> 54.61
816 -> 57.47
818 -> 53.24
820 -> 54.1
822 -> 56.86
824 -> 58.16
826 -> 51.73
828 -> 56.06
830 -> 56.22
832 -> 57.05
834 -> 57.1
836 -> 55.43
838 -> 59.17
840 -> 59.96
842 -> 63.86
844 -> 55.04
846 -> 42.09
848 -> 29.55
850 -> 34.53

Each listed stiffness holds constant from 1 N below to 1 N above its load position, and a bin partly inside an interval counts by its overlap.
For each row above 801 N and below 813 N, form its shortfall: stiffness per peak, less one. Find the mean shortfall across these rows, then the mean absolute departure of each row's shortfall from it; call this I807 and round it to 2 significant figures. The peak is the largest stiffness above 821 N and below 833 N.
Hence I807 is 0.036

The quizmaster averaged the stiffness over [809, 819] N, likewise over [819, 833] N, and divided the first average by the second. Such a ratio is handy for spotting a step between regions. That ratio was 0.98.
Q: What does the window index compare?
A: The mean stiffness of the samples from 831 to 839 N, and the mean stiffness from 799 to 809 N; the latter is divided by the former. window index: 0.99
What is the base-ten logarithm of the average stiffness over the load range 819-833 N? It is 1.75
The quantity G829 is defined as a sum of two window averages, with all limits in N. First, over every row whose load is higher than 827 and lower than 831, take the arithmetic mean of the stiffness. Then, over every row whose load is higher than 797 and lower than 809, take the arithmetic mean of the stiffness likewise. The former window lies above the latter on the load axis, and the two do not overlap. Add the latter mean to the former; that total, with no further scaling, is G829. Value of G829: 112.8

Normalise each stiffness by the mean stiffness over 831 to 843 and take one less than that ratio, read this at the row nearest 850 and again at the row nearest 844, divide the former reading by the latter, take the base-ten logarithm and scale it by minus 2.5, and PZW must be -2.0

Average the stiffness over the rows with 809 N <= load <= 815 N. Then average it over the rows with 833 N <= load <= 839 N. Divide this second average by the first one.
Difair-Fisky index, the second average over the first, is 1.05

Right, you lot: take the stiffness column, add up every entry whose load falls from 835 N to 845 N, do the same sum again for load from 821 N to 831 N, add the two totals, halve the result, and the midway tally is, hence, 286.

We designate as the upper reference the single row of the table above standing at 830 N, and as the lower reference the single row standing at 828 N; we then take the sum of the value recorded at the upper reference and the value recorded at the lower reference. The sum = 112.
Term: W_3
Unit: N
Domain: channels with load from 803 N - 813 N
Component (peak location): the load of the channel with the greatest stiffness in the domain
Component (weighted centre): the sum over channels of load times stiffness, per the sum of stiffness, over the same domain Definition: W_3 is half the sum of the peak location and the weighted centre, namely 808.0 N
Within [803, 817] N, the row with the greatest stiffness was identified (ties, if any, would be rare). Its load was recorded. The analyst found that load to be 808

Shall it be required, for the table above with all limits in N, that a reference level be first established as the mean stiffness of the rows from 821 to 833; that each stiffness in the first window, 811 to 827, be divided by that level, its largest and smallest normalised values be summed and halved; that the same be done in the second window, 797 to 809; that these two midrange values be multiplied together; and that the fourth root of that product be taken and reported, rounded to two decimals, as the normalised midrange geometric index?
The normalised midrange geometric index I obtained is 1.00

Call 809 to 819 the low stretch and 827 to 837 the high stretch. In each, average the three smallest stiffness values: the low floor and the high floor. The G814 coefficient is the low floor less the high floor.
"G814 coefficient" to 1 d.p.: -2.1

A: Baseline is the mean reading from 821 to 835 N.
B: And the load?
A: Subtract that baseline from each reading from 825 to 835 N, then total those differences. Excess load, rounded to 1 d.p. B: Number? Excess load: -2.7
